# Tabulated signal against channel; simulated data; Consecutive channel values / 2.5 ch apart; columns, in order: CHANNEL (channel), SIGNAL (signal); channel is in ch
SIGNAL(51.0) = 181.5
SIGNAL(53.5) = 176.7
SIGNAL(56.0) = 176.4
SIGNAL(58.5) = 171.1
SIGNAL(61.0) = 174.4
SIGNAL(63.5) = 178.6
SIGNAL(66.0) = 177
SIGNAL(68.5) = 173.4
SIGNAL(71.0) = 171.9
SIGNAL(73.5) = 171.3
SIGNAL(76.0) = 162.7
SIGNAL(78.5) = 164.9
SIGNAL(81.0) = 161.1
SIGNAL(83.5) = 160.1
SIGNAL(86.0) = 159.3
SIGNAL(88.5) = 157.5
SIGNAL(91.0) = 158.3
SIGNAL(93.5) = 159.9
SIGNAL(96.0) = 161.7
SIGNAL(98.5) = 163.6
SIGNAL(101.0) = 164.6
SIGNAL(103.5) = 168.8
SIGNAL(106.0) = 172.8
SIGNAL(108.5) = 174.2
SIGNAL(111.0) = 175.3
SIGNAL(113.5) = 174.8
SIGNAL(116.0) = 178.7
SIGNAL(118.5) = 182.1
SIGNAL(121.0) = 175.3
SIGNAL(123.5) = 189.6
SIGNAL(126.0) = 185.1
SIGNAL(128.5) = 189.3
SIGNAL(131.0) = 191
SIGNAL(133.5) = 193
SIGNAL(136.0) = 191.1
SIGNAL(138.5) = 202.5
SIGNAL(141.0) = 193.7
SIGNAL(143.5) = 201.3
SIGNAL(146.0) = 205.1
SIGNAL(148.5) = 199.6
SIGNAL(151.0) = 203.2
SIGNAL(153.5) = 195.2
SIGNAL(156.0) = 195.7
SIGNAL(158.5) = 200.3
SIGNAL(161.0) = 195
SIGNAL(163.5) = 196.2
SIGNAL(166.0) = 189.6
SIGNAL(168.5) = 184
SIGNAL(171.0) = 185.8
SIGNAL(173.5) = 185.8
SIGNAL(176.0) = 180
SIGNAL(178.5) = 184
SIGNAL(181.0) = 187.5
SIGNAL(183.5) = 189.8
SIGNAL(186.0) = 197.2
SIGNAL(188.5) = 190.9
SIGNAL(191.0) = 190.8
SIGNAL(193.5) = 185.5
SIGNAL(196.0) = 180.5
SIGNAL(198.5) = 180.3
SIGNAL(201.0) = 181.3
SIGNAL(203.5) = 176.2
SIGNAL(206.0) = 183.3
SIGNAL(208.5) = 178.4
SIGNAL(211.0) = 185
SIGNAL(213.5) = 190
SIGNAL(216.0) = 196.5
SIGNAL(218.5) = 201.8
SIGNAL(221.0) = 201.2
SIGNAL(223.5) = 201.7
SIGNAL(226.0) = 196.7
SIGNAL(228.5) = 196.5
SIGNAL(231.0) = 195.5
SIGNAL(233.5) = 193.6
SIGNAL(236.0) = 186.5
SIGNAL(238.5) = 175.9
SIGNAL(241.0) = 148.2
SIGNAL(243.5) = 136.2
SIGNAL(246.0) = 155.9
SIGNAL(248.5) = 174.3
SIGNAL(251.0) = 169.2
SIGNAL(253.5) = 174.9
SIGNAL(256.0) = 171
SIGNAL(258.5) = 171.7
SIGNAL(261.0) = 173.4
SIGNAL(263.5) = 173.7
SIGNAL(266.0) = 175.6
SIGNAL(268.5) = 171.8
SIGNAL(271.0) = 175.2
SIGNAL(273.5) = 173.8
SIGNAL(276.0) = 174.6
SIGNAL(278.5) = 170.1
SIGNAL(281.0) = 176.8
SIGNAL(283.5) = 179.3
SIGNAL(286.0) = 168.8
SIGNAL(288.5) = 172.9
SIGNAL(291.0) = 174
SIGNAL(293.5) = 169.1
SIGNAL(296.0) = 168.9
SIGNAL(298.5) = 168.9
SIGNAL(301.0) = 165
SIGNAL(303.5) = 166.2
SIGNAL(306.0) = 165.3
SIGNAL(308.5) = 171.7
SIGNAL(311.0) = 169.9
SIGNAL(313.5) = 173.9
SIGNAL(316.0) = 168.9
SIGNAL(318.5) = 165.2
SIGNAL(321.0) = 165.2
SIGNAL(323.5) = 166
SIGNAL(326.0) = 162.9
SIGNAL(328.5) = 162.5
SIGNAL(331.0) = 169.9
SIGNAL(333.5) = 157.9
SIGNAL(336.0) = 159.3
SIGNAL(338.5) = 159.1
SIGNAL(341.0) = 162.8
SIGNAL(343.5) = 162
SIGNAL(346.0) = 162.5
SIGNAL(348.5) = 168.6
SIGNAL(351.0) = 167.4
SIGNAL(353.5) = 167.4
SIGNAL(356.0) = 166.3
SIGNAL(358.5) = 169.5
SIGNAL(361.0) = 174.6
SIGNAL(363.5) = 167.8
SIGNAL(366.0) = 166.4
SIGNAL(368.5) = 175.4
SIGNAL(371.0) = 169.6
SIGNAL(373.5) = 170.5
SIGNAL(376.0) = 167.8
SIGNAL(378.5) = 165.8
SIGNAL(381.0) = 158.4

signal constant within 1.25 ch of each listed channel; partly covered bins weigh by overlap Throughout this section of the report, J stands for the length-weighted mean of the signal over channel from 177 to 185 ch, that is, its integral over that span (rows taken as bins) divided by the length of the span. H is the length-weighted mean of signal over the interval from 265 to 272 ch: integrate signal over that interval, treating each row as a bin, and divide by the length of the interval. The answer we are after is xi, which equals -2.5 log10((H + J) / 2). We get -5.64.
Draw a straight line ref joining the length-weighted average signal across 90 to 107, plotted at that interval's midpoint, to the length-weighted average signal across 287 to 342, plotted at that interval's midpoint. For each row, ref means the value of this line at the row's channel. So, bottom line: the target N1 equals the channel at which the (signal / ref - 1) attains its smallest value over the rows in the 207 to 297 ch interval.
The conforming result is 243.5 ch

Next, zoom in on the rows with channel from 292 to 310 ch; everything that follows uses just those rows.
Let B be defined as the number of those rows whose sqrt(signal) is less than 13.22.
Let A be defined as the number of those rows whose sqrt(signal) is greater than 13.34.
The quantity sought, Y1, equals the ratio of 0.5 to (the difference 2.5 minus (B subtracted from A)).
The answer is 0.053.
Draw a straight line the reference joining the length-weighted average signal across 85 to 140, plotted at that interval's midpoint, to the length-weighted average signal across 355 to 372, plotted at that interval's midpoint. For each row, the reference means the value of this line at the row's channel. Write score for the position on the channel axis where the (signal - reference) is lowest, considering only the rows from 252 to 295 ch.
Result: 286.0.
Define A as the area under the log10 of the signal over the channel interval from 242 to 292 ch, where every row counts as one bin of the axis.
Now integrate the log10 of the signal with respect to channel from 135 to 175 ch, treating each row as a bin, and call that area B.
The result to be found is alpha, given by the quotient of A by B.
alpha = 1.2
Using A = 112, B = 92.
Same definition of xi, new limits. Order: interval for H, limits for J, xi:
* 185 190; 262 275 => -5.66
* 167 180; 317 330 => -5.60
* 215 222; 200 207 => -5.70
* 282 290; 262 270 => -5.60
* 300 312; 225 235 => -5.65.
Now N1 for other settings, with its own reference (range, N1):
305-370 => 333.5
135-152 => 136.0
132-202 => 176.0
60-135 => 88.5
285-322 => 321.0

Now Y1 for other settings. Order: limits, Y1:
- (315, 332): 0.053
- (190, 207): -0.143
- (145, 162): -0.111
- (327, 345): 0.053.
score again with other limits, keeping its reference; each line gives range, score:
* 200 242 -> 241.0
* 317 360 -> 333.5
